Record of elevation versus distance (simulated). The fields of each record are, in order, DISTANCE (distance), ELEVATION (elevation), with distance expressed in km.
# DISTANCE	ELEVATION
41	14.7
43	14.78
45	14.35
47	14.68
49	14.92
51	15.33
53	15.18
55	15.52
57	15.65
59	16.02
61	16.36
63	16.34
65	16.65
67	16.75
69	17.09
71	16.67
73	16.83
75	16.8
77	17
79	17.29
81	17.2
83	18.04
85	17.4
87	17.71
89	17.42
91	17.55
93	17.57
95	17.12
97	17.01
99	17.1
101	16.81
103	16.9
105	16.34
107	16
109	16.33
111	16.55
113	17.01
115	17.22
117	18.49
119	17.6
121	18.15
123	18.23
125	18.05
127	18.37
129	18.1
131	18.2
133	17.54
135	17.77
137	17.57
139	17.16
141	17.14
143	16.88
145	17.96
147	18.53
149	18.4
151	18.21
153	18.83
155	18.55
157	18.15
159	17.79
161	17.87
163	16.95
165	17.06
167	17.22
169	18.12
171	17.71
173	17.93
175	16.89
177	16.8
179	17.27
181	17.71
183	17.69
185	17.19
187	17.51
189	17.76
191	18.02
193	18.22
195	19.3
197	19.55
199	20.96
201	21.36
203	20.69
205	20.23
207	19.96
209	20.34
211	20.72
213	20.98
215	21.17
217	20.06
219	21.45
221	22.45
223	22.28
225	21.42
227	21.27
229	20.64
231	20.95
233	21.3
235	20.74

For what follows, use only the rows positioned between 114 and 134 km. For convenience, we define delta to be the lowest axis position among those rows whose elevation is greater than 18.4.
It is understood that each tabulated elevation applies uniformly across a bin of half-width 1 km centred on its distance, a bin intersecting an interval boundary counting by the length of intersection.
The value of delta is 117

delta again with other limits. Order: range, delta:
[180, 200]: 195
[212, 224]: 213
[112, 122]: 117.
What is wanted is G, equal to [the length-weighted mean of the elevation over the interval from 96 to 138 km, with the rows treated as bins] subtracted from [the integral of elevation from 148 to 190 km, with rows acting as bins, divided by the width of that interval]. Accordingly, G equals 0.3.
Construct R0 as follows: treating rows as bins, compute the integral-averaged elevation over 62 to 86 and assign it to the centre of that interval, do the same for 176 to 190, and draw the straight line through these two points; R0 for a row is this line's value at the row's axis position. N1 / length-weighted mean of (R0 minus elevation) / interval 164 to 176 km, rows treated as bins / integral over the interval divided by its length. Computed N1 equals -0.12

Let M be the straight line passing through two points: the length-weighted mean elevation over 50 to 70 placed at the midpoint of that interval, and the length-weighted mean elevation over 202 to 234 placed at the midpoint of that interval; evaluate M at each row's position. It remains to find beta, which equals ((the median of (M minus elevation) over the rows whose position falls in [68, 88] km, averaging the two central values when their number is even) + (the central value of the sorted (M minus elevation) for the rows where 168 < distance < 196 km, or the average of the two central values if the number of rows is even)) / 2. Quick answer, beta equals 0.84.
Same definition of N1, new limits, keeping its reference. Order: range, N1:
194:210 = -2.81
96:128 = -0.11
